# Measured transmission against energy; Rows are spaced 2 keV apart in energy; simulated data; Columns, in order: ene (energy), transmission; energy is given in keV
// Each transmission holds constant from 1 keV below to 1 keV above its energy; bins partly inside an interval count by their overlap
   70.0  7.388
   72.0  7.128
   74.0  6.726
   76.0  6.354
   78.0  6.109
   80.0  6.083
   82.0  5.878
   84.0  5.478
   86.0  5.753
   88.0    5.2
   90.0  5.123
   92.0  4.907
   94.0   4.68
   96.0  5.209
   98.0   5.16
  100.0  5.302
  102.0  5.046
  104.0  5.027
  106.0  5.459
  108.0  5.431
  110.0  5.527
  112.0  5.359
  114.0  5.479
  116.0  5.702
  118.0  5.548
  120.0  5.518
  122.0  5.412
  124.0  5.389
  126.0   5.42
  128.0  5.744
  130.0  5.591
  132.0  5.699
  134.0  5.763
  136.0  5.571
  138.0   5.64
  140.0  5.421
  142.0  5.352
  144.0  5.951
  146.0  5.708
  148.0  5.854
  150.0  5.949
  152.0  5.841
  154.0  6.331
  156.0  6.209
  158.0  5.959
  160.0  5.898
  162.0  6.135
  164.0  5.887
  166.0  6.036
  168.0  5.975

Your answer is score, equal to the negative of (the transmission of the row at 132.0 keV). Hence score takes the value -5.7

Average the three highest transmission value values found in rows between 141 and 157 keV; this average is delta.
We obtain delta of 6.2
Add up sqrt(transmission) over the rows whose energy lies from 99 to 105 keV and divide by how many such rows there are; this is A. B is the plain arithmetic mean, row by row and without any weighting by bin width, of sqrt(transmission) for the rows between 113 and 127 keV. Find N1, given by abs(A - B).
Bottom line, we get 0.08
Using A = 2.26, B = 2.34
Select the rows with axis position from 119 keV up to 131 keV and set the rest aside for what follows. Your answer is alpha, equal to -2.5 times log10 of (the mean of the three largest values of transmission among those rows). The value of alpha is -1.87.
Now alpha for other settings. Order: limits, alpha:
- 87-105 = -1.80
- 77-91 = -1.95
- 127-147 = -1.91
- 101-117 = -1.86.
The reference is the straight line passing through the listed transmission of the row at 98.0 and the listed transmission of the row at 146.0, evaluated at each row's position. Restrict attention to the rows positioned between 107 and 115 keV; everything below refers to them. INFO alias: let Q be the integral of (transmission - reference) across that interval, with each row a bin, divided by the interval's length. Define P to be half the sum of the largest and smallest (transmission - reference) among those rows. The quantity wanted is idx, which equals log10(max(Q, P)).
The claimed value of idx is -0.85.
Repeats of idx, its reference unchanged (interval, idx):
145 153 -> -1.01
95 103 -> -2.11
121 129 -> -1.06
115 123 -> -0.80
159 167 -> -0.96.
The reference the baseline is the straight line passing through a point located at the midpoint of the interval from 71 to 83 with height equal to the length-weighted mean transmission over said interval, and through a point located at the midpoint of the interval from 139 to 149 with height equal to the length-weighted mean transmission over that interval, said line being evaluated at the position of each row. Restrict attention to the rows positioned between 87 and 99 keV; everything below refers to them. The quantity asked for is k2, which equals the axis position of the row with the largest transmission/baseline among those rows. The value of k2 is 96.0 keV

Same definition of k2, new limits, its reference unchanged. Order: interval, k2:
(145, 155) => 154.0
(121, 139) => 134.0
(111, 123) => 116.0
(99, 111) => 110.0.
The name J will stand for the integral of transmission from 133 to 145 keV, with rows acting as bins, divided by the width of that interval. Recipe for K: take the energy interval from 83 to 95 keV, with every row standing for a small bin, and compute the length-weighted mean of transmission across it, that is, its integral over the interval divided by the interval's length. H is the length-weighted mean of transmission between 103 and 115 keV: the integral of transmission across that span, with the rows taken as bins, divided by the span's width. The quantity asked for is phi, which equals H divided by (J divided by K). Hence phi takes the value 5.0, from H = 5.4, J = 5.6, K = 5.2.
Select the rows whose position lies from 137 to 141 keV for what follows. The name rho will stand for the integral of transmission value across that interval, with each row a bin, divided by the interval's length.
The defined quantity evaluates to 5.53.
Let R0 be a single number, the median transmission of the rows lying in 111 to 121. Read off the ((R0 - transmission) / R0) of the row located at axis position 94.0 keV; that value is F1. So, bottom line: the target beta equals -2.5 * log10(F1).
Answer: 2.0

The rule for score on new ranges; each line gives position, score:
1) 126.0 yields -5.4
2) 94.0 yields -4.7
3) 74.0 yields -6.7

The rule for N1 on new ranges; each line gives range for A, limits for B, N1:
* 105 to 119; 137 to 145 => 0.02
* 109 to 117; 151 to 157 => 0.13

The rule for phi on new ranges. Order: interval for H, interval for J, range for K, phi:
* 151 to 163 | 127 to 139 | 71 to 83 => 6.8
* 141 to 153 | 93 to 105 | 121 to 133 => 6.3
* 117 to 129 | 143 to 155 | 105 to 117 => 5.1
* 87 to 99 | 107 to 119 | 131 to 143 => 5.1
